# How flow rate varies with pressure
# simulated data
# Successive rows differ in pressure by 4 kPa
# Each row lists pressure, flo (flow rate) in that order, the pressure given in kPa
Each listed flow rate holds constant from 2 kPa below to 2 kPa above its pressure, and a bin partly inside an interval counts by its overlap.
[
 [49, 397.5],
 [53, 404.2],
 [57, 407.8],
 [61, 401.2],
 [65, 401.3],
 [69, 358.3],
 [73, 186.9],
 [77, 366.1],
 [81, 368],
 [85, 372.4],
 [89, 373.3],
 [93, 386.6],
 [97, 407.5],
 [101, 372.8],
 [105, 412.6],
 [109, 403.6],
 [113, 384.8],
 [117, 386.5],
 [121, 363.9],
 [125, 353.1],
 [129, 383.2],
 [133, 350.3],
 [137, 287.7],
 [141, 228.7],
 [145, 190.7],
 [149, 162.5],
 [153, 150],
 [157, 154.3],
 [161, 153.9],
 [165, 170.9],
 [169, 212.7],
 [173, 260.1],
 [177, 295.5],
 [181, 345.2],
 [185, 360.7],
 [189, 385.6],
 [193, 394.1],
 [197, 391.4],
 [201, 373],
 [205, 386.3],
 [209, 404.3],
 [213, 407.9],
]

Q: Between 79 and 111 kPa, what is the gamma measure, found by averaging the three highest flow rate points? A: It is 408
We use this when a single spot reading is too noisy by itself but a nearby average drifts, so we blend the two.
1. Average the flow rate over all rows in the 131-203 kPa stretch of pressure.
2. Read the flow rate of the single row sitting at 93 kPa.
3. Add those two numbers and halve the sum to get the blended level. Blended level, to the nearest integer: 329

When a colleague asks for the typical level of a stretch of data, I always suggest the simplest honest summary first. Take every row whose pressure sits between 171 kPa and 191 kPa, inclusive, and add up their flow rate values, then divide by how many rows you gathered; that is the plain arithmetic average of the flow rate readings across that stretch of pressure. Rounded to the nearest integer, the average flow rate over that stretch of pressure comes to 329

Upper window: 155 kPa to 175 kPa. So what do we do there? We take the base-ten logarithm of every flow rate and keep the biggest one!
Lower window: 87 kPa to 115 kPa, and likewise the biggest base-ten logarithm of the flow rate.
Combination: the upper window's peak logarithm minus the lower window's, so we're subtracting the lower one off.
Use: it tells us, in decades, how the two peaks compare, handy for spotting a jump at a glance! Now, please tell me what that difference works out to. -0.20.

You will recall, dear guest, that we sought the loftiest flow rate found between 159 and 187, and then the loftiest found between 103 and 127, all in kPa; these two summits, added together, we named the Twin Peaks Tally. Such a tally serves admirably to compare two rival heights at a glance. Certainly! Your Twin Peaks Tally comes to 773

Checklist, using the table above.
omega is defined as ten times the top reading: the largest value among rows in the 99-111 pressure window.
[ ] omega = 4126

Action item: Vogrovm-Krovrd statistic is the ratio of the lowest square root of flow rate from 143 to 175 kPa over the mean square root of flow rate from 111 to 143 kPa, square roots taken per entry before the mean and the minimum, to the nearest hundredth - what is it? 0.66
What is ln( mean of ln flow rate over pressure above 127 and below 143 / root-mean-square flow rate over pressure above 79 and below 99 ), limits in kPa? -4.20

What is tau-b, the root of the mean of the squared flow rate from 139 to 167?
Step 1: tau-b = 175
